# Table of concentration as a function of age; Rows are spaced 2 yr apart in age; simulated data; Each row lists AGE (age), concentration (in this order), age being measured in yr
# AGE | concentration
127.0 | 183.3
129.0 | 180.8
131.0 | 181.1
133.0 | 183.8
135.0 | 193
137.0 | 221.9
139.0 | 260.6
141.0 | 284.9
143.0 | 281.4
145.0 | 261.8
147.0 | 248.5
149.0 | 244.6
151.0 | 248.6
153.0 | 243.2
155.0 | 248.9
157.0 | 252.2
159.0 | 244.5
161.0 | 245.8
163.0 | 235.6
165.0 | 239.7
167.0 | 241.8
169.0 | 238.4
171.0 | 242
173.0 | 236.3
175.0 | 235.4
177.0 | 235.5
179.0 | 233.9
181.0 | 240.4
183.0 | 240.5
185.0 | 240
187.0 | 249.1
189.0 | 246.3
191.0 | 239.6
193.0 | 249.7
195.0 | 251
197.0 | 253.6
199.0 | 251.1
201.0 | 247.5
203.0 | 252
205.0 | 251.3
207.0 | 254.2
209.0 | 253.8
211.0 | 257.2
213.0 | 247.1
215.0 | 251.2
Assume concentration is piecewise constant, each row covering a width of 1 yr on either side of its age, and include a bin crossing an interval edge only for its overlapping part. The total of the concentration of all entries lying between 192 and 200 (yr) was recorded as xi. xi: 1005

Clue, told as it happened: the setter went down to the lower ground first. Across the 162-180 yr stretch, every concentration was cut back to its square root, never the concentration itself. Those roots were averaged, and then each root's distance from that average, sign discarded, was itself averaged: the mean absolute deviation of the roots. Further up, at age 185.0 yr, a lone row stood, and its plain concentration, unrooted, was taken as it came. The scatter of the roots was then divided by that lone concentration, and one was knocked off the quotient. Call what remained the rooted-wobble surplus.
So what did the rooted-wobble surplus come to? -1.000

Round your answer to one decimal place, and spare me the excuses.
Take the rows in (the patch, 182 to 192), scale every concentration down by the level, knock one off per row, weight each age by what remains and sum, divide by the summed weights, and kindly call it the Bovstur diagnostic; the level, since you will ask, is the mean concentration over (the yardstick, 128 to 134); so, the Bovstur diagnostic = 187.0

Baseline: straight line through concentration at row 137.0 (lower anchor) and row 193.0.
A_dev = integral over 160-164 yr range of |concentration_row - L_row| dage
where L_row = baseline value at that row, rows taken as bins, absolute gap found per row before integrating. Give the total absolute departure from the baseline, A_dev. 26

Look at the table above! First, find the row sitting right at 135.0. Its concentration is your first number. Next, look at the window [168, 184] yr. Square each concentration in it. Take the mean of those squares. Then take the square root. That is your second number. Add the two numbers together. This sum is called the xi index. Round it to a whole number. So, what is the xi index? 431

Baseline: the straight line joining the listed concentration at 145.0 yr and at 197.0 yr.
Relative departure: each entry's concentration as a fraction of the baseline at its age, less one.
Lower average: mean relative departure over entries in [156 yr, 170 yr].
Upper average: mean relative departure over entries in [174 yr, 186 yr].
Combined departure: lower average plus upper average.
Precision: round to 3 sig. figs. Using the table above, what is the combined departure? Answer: -0.136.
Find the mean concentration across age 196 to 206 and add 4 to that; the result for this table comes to 255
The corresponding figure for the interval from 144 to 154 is 253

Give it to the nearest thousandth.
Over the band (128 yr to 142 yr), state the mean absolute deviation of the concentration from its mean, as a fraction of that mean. 0.162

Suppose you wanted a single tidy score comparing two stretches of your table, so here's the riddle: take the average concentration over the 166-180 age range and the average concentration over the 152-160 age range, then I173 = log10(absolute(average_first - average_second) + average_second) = 2.41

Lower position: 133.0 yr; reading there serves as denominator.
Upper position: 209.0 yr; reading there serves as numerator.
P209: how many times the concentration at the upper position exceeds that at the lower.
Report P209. 1.38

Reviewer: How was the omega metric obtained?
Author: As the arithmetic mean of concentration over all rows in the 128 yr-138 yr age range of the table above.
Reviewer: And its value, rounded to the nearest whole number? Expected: 192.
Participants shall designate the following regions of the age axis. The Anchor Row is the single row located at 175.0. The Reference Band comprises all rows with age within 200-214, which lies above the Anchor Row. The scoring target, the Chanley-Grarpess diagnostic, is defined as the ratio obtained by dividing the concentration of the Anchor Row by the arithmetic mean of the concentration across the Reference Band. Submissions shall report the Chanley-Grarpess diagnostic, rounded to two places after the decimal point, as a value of 0.93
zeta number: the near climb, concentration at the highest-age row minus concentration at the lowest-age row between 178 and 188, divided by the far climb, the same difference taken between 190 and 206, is 1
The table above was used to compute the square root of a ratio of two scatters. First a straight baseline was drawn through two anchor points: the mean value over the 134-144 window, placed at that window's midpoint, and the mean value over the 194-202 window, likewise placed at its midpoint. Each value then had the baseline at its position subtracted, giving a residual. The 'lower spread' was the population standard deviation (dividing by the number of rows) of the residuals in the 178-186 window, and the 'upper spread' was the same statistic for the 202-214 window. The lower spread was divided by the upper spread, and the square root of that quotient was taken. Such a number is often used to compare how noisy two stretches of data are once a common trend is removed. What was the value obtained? 0.9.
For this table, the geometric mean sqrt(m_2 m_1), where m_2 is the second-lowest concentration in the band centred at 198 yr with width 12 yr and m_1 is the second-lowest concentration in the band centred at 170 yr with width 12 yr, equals 243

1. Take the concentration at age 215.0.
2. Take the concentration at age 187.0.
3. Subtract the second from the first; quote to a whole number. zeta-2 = 2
